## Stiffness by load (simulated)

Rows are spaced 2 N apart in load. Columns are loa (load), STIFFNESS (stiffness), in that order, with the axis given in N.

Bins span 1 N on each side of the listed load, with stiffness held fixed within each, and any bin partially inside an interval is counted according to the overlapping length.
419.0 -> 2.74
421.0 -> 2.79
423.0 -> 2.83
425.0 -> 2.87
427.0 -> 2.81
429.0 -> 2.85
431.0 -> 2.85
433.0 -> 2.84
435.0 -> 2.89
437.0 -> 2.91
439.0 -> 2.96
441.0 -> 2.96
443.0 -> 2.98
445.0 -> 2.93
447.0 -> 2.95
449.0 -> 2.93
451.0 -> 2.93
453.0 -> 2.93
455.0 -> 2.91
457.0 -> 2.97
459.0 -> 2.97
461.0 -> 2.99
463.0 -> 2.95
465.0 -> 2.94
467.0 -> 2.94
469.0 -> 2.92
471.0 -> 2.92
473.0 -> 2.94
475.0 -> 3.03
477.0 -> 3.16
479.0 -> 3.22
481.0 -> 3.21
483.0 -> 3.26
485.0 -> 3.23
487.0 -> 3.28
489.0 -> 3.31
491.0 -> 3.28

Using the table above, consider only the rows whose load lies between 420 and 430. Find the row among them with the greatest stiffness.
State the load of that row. 425.0 N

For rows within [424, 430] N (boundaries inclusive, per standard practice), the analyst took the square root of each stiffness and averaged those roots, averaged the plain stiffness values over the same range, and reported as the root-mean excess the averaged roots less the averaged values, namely -1.16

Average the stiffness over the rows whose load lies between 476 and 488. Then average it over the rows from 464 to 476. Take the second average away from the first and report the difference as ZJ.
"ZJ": 0.28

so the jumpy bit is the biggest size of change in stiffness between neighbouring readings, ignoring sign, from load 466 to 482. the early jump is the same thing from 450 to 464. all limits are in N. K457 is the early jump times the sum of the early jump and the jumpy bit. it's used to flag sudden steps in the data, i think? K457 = 0.011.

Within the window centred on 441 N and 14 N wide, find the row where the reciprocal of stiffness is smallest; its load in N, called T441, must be 443.0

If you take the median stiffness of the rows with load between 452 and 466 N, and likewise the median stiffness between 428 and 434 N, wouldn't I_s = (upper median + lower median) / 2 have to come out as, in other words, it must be 2.90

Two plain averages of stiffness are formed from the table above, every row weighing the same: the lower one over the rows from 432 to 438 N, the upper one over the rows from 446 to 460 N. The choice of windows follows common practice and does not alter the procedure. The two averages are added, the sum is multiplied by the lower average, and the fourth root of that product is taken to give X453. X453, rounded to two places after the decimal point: 2.02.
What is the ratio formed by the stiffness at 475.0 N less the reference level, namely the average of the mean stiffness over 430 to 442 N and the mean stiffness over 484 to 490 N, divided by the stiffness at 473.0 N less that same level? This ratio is 0.4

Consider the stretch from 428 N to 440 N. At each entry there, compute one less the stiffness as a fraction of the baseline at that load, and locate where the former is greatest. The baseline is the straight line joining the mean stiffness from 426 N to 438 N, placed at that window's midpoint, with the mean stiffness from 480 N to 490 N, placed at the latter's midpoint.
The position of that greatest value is 433.0 N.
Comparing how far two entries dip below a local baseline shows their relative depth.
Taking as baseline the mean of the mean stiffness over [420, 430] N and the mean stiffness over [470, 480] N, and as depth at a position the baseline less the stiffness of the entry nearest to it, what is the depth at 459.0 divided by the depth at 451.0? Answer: -2.3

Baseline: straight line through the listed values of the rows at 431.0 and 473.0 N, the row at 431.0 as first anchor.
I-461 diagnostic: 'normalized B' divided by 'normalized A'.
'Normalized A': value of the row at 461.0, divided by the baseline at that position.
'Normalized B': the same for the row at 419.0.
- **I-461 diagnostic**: 0.95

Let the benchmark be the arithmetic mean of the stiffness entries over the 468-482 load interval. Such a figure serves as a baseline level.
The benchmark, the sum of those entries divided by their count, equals 3.06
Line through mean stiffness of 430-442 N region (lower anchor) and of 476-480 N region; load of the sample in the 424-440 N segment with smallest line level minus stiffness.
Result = 425.0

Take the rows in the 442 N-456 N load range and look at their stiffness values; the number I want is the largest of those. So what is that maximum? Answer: 2.98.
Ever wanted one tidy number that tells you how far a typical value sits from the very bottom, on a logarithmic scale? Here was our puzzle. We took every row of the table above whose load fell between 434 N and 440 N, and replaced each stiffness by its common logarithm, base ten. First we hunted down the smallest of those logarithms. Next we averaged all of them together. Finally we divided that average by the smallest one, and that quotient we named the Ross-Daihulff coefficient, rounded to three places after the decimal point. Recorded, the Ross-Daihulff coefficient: 1.010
